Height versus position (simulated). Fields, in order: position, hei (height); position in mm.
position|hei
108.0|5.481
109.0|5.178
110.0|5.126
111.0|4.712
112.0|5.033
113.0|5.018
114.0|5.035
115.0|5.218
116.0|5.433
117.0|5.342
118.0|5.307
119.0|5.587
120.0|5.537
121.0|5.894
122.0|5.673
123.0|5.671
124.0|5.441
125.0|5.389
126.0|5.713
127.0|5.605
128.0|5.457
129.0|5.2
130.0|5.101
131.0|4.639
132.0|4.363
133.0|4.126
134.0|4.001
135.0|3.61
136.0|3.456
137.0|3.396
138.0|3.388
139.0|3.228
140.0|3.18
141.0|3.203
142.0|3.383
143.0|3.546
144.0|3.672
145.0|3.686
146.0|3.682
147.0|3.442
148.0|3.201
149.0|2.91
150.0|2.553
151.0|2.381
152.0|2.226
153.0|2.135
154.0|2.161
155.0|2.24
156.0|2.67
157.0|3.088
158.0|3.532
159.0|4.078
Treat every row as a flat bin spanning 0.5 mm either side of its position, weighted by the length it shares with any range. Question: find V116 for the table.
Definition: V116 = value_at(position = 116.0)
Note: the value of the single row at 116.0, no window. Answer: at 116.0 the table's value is 5.433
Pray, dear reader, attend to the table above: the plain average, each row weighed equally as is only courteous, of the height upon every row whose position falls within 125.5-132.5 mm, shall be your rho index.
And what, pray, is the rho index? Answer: 5.2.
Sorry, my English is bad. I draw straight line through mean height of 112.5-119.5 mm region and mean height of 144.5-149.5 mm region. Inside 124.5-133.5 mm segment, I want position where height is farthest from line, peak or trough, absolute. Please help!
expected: 126.0 mm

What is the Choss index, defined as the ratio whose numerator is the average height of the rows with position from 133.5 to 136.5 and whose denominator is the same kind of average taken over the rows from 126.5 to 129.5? 0.68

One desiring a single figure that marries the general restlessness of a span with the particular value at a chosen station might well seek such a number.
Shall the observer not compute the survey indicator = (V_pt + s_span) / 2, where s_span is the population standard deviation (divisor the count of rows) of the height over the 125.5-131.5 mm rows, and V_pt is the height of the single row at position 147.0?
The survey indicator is 1.90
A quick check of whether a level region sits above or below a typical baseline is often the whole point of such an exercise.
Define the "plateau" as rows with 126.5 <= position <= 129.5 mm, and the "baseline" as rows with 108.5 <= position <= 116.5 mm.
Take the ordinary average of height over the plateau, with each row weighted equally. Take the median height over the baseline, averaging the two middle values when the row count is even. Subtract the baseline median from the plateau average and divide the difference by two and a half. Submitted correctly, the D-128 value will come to 0.1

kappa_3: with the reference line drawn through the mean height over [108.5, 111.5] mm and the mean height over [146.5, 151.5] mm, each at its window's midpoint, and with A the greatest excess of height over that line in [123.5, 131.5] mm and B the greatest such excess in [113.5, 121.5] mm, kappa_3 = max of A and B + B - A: 1.5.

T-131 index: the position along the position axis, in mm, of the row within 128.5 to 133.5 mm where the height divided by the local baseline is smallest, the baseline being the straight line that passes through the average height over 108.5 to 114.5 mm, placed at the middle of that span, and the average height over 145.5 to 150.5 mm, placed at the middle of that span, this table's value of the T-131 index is 133.0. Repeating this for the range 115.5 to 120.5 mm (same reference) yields 117.0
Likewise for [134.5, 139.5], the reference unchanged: 139.0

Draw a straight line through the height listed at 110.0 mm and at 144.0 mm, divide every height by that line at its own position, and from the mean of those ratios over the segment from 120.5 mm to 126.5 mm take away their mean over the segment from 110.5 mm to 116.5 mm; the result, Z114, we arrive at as 0.22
